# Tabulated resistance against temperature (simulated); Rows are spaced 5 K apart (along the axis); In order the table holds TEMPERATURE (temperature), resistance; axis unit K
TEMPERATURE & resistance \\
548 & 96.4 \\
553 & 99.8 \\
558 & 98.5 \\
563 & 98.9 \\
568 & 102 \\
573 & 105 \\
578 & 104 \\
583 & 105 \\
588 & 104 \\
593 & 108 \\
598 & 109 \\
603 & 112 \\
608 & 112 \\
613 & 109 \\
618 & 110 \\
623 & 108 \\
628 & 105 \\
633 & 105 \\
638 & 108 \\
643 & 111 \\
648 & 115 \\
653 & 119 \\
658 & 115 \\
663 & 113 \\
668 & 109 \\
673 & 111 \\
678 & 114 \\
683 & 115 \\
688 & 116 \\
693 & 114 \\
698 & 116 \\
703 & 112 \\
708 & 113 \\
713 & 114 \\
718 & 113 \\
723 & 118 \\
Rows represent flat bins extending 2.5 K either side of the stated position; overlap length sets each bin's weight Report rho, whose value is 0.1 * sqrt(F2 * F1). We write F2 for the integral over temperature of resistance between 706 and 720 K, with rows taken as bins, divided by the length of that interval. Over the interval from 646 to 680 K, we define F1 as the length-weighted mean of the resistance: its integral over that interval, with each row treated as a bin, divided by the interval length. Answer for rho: 11.35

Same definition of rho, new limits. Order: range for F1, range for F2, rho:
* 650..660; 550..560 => 10.76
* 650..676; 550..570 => 10.63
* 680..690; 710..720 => 11.44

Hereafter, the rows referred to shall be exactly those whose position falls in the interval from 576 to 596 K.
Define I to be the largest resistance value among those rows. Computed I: 108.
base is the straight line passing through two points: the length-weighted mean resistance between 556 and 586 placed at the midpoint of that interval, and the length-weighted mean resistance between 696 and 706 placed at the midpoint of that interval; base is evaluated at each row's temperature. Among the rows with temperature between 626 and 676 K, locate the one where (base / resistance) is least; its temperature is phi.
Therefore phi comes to 653 K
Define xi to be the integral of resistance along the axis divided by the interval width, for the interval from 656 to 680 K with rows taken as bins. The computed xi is 112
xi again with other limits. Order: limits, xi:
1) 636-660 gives 114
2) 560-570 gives 100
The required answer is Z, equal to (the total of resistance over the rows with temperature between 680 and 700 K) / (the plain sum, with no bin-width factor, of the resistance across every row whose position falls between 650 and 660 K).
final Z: 2.0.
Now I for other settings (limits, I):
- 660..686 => 115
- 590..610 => 112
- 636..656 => 119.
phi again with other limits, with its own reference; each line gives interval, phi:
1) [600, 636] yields 603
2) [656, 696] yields 658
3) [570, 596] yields 593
